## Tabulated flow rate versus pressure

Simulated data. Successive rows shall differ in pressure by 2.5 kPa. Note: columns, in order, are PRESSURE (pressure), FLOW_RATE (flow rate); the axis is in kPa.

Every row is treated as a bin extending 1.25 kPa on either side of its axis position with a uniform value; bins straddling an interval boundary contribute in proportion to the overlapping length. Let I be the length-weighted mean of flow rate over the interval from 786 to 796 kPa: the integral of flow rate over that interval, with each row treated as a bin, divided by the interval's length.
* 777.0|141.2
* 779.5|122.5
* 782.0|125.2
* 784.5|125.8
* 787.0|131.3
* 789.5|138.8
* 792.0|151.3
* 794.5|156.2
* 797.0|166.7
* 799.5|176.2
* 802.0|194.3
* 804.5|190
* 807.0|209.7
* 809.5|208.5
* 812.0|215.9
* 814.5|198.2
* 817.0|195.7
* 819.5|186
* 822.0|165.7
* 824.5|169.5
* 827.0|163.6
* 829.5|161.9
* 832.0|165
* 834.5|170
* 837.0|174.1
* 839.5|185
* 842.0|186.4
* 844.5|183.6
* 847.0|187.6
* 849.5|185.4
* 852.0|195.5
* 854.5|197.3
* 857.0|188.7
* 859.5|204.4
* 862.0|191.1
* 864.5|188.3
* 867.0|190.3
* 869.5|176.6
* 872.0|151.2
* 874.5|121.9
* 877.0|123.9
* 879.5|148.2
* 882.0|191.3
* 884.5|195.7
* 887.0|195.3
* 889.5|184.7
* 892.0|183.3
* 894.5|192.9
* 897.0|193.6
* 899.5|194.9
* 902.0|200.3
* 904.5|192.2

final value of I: 145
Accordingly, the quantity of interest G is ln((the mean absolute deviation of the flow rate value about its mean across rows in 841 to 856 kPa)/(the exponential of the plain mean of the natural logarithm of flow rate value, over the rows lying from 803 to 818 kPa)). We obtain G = -3.8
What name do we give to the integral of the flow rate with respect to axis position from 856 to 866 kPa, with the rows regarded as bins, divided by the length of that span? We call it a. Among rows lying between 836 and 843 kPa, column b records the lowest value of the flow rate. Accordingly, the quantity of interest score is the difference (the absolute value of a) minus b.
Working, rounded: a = 193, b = 174.1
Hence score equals 19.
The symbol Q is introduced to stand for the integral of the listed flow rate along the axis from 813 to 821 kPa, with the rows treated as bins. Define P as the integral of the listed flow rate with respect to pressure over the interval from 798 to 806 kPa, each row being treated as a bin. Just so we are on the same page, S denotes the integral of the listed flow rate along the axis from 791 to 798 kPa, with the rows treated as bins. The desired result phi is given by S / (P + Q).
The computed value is 0.36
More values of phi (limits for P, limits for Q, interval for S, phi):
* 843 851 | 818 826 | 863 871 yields 0.51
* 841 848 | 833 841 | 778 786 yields 0.37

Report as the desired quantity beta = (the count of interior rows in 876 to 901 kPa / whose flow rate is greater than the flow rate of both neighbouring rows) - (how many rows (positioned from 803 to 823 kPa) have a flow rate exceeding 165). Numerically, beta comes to -7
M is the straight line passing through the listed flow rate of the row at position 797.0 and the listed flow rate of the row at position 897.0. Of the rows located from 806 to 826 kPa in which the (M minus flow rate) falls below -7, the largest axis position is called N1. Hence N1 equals 819.5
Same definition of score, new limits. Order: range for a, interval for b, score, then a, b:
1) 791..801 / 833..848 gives -6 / 164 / 170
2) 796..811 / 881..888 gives 0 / 192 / 191.3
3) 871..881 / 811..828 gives -26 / 137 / 163.6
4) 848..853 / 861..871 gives 13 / 190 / 176.6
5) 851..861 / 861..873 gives 45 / 196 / 151.2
